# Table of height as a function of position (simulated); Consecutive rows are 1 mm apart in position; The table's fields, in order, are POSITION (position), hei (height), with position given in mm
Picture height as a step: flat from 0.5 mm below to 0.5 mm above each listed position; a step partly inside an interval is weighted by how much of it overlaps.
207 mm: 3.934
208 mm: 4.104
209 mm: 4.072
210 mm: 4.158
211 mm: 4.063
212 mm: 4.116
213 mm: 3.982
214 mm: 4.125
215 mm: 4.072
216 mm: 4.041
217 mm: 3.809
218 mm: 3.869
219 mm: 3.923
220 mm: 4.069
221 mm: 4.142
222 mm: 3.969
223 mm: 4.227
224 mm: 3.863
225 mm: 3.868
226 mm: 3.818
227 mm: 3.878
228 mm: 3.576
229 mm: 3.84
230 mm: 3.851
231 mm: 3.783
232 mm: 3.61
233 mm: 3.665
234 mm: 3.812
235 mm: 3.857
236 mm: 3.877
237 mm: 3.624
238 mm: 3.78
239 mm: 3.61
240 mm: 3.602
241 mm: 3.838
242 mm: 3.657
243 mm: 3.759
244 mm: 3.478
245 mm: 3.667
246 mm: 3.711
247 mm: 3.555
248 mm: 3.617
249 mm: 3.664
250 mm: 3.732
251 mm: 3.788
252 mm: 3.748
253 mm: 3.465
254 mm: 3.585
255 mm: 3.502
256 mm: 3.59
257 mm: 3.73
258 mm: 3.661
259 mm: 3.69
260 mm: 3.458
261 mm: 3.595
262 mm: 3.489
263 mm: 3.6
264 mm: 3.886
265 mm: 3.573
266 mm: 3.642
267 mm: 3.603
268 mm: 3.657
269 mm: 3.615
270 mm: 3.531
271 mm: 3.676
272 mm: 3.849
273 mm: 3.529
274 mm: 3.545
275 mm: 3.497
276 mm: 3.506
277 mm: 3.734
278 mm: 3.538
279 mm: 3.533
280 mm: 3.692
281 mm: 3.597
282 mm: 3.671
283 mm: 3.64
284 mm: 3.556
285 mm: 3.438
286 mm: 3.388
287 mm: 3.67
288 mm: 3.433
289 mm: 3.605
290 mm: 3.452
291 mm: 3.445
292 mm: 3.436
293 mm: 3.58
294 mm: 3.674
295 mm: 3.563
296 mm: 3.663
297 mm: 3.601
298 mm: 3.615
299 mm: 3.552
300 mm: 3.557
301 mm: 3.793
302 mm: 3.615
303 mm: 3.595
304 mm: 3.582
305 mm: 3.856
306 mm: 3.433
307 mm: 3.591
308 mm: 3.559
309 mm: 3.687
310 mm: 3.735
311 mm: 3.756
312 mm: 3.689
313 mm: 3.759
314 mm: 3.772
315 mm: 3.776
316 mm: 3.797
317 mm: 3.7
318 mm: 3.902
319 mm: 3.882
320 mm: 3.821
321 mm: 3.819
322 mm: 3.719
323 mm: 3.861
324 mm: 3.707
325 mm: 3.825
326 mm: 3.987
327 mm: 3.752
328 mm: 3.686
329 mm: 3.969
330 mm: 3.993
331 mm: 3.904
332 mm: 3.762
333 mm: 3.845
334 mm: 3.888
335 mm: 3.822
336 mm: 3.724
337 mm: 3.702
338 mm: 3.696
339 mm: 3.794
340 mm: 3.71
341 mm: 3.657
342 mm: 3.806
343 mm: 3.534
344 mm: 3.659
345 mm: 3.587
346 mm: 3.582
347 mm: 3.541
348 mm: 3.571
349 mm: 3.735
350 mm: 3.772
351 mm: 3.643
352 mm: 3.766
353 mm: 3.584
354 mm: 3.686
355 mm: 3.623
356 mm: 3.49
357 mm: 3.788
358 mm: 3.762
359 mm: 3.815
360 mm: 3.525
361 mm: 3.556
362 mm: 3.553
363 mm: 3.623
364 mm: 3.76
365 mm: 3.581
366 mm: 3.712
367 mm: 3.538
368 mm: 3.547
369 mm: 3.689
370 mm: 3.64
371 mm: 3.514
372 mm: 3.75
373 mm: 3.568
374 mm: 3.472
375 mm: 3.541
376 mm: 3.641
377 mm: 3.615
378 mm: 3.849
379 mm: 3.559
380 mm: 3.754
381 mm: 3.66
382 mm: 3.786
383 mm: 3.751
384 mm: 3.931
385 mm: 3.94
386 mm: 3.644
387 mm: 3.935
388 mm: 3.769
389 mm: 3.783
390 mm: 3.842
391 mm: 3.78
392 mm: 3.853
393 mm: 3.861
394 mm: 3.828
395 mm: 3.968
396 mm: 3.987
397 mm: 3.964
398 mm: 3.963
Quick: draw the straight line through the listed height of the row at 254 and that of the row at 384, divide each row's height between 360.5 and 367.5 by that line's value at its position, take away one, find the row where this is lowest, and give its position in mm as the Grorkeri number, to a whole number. 367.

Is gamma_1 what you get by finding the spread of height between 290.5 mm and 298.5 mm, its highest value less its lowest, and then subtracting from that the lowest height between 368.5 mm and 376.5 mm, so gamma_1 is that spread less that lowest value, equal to -3.23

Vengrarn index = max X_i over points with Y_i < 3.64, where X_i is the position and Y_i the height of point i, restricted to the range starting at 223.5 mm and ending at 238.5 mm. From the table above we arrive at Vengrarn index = 237 mm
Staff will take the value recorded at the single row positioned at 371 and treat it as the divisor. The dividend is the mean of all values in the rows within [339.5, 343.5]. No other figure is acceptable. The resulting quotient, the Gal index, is 1.05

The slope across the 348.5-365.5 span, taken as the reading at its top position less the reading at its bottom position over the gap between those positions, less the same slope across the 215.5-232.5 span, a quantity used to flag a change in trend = 0.017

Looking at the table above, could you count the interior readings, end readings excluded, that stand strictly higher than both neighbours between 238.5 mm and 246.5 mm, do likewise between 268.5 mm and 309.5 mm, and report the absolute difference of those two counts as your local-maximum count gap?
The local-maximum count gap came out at 11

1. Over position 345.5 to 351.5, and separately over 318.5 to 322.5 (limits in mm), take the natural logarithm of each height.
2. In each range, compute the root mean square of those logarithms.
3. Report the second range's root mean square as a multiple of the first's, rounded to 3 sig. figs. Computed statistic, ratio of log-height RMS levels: 1.04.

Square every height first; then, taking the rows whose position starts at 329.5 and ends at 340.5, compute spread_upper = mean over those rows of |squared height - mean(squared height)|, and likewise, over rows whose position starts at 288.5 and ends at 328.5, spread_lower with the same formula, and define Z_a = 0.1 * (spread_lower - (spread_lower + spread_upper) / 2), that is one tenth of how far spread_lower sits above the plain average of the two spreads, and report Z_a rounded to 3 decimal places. 0.011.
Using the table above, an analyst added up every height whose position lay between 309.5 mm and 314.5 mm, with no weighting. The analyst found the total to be 18.7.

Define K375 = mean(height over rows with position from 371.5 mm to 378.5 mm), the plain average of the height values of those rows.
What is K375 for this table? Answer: 3.63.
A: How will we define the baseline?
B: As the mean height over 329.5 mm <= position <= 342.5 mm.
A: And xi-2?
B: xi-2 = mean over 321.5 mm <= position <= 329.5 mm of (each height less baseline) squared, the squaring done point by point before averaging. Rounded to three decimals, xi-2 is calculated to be 0.013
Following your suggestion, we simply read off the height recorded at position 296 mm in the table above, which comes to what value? 3.663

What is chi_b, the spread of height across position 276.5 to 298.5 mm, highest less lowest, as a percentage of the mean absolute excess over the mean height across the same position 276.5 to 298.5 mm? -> 418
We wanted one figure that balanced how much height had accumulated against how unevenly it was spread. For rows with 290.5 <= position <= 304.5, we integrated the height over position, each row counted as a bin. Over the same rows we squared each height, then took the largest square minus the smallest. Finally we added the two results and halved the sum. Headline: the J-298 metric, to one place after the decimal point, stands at 26.4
